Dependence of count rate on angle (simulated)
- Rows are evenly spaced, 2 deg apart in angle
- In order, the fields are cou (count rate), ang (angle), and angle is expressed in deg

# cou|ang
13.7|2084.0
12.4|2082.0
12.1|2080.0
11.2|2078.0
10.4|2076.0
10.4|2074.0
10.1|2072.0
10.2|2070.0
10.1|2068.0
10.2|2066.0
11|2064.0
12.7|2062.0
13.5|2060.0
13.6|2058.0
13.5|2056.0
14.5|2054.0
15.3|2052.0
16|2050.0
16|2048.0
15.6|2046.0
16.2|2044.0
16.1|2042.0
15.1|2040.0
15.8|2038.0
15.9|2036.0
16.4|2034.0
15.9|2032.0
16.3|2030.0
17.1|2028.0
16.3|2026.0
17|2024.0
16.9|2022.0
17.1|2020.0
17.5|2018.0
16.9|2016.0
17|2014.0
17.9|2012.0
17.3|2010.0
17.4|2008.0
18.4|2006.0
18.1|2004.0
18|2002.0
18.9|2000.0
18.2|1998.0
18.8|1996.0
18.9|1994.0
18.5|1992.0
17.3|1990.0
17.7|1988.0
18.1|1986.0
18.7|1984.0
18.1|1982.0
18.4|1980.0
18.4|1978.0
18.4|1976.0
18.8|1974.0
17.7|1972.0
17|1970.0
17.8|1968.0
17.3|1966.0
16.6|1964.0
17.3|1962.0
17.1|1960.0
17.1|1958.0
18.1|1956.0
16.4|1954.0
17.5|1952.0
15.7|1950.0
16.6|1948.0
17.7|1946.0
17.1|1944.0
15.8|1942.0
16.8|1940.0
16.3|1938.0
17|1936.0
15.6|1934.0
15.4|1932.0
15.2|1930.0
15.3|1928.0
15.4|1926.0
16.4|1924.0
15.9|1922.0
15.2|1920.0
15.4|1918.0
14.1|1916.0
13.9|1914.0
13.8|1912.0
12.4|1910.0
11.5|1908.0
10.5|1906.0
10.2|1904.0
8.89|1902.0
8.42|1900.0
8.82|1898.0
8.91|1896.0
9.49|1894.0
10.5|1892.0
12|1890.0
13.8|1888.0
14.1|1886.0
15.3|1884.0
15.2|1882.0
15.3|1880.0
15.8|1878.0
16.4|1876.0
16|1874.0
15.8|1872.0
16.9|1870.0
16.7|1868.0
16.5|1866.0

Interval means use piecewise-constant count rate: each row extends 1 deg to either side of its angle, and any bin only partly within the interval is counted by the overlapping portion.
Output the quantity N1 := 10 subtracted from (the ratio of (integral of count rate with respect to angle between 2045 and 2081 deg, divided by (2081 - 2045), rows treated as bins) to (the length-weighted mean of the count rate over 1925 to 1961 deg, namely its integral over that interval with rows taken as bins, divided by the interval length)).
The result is -9.24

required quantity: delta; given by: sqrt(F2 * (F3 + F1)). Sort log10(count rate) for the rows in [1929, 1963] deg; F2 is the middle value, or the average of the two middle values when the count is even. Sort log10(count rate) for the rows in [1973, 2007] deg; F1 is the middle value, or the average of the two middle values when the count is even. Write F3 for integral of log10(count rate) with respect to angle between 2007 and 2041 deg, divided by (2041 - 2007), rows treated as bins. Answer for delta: 1.75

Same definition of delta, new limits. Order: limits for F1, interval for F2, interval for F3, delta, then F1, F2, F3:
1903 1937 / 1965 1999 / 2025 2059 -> 1.73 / 1.18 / 1.26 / 1.19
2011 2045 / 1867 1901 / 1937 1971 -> 1.70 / 1.21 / 1.18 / 1.23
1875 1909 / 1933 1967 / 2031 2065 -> 1.66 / 1.06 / 1.23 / 1.17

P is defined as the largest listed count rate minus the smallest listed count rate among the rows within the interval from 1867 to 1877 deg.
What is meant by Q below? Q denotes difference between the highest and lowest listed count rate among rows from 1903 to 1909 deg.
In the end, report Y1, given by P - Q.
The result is -0.20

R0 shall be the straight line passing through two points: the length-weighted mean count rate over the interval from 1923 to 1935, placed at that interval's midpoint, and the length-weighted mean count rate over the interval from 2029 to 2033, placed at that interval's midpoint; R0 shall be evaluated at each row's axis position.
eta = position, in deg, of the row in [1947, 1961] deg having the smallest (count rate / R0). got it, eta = 1950.0 deg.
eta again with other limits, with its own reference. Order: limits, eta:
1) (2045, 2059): 2056.0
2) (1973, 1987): 1986.0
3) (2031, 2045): 2040.0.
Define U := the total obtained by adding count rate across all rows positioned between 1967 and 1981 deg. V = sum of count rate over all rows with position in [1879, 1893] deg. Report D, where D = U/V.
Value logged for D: 1.3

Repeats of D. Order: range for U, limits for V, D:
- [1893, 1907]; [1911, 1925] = 0.6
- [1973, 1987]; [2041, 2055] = 1.2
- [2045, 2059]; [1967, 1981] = 0.8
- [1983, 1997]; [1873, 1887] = 1.2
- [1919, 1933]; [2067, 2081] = 1.5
